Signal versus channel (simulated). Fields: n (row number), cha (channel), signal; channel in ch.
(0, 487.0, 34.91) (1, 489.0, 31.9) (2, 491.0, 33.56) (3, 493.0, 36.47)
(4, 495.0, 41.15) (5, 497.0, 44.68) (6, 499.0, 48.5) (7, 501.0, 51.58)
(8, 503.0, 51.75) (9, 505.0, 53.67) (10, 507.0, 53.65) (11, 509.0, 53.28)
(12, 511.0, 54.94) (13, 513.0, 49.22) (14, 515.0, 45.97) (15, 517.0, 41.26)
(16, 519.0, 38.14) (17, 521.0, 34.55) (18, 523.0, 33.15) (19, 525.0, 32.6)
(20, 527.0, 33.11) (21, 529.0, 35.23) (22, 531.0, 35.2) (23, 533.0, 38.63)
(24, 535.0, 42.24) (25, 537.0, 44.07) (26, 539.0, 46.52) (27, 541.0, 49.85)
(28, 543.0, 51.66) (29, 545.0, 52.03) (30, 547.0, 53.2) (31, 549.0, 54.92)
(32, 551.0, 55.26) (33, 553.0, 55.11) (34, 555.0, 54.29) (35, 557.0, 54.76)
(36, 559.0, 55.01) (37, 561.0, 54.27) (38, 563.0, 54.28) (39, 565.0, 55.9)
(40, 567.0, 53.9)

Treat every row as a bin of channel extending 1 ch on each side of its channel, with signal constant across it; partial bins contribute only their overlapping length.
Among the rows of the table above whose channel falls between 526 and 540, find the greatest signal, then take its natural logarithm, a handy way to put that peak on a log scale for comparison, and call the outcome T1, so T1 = 3.84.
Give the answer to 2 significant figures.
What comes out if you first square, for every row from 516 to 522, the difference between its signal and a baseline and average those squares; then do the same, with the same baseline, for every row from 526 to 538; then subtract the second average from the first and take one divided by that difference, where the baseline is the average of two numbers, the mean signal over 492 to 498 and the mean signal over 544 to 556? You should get -0.16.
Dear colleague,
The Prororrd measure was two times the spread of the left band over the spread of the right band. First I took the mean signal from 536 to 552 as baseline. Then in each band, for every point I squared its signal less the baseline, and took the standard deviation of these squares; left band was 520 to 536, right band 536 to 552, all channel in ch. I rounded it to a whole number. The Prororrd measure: 11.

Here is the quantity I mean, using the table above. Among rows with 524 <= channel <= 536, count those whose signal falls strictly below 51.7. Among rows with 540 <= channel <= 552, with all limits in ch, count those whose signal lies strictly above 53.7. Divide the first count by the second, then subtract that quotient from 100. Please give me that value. 97.0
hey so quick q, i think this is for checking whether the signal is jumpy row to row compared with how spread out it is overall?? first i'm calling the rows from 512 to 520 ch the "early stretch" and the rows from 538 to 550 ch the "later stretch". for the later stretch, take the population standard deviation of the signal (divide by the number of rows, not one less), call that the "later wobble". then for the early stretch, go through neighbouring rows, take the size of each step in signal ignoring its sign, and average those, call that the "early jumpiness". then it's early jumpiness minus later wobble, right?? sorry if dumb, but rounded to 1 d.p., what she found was 1.0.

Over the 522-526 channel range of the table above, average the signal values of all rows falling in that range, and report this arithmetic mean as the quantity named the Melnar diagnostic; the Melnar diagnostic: 33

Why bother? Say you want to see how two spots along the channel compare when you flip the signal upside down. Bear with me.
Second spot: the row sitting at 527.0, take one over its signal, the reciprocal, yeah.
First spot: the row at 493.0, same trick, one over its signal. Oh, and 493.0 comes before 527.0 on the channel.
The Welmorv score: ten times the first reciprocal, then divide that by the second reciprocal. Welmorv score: 9.1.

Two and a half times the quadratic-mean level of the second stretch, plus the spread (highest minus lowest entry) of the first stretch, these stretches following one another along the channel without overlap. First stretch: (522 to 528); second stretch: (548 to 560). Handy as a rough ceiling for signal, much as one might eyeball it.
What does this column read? 138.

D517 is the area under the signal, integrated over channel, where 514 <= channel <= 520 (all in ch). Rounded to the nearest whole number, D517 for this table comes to 251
